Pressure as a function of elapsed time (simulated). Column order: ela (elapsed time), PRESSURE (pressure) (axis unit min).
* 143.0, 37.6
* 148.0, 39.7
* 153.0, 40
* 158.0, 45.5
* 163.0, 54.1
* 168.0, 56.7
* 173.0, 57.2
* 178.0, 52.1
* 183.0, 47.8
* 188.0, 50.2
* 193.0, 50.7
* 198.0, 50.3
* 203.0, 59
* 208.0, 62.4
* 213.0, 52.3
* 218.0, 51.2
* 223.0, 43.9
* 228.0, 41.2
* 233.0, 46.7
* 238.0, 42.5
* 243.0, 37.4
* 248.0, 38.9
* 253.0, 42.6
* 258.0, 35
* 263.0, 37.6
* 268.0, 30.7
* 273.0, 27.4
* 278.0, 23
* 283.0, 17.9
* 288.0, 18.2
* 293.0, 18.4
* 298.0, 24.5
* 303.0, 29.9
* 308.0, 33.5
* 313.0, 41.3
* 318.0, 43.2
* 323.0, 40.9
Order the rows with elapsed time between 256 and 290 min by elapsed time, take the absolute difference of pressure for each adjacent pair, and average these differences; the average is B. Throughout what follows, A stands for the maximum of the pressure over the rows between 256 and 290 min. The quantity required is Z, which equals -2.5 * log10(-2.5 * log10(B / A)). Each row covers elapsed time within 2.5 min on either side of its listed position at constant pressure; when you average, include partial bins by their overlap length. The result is -0.99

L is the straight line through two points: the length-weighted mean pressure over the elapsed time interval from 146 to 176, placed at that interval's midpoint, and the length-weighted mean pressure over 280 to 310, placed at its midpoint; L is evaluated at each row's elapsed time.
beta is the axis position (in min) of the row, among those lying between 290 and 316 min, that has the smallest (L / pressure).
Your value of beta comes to 313.0 min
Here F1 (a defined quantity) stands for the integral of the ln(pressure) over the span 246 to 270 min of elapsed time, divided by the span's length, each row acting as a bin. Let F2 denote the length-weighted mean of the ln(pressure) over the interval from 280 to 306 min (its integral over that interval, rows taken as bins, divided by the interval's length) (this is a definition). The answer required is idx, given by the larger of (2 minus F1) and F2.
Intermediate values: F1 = 3.61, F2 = 3.07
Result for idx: 3.07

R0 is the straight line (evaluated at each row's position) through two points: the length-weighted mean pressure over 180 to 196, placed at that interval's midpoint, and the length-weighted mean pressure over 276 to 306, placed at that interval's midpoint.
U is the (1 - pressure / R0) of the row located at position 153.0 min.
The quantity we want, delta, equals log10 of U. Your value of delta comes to -0.5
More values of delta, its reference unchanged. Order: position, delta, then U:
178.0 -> -2.3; 0.00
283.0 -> -0.6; 0.26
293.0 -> -0.8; 0.15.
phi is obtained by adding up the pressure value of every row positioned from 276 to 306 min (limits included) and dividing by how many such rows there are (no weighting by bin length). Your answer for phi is 22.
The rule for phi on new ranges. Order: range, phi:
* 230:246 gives 42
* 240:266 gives 38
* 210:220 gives 52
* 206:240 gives 49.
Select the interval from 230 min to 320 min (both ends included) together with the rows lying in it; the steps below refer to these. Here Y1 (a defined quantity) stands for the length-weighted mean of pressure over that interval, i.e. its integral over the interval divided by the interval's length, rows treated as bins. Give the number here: 33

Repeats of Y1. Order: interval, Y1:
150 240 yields 50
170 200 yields 51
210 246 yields 45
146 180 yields 49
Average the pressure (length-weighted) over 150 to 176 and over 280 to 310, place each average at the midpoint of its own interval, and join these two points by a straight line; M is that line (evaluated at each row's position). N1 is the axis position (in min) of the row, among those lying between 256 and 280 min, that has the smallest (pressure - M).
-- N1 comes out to 278.0 min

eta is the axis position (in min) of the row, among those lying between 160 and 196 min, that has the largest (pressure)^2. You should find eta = 173.0 min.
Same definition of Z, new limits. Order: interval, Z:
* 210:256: -1.13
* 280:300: -1.04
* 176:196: -1.31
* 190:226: -1.08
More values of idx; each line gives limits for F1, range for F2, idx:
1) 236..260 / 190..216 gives 4.00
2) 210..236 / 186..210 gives 3.99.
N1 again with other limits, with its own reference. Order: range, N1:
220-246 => 243.0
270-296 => 283.0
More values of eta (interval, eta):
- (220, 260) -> 233.0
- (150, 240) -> 208.0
